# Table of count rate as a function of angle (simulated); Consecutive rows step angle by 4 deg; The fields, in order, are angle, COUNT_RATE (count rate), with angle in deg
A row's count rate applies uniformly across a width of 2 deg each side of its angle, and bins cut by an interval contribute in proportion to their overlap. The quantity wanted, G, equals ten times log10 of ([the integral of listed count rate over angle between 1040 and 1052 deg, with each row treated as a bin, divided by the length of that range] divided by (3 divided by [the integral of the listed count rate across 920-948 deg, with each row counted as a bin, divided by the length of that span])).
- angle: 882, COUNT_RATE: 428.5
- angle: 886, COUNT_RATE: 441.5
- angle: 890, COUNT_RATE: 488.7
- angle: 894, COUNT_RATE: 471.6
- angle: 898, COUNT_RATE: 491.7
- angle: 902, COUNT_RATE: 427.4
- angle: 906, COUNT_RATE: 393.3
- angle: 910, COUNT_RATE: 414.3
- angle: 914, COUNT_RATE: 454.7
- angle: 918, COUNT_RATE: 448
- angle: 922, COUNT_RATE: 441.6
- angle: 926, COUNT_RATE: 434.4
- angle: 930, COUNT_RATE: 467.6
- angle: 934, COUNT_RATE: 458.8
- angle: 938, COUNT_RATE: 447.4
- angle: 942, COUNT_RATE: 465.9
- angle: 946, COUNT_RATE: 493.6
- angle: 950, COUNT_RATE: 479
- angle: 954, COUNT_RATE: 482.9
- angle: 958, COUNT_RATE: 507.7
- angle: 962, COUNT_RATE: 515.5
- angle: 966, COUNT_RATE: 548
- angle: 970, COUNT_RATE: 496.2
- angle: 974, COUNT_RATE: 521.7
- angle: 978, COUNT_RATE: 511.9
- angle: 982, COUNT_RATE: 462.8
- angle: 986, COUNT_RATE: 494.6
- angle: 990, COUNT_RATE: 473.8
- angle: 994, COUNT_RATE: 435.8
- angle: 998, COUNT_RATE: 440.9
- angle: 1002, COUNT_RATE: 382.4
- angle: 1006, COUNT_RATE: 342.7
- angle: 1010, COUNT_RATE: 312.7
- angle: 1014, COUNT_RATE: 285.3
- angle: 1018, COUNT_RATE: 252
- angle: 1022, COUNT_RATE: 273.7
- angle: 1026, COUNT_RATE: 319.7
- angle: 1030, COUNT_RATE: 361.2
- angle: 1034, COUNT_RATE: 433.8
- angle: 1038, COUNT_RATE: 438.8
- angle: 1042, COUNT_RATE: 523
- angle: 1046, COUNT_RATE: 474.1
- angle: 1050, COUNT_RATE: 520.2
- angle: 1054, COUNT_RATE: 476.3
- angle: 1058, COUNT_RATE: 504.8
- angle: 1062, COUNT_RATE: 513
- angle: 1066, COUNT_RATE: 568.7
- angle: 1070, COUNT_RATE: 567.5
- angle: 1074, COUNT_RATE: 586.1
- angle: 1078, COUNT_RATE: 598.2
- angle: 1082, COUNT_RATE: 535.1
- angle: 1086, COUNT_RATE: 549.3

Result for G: 48.9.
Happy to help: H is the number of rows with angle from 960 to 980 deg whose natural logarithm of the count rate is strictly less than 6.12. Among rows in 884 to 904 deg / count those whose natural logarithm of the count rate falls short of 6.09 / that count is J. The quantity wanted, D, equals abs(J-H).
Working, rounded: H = 0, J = 1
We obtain 1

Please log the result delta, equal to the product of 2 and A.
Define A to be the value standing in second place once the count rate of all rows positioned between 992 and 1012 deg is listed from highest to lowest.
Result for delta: 872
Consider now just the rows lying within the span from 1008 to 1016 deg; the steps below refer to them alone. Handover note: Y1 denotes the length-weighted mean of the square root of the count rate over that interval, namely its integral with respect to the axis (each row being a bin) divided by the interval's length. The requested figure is 17.3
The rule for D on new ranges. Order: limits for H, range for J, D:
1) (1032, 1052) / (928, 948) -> 2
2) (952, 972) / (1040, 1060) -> 0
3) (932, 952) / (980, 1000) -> 1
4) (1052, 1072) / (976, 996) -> 1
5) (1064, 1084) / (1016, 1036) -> 5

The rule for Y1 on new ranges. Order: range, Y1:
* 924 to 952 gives 21.5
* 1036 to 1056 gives 22.0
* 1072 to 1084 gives 23.9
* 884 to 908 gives 21.3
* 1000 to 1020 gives 17.7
